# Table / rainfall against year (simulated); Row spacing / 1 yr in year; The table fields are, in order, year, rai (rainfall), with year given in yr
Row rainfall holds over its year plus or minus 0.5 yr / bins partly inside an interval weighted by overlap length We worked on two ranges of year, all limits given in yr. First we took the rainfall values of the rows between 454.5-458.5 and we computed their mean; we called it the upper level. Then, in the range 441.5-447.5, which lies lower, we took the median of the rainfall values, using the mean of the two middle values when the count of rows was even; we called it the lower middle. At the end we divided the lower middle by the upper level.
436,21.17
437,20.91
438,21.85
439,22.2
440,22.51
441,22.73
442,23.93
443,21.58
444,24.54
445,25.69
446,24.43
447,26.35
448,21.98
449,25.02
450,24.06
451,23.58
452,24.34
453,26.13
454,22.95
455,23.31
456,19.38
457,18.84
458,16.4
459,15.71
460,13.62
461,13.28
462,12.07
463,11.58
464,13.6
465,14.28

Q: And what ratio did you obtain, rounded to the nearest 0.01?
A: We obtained 1.26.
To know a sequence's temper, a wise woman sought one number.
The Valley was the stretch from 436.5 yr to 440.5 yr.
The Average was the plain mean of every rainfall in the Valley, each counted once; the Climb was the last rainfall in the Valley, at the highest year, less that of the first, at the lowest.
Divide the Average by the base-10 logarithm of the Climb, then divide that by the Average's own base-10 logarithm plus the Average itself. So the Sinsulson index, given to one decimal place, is 4.6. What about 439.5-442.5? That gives 6.2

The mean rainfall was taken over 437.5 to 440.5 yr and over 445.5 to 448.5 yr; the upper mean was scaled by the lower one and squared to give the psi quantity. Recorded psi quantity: 1.2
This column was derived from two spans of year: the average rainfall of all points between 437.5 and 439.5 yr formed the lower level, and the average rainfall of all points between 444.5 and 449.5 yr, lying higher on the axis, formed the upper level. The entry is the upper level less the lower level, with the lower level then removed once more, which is -19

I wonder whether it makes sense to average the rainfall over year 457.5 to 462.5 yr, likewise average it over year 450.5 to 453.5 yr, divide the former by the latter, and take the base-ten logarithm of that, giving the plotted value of -0.24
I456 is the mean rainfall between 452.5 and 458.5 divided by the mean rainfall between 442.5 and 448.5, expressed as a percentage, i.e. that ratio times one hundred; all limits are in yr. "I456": 88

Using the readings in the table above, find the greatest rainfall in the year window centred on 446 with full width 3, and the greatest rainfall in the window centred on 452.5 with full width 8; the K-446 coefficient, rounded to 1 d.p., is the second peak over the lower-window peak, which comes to 1.0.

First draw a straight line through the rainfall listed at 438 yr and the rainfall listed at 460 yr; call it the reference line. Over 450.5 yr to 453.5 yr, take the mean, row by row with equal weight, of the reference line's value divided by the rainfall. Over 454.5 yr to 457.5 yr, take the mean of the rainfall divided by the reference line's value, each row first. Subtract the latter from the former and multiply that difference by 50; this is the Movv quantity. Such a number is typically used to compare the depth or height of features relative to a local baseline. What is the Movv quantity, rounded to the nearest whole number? -34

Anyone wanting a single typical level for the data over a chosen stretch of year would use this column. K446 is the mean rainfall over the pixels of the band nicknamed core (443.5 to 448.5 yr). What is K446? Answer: 24.6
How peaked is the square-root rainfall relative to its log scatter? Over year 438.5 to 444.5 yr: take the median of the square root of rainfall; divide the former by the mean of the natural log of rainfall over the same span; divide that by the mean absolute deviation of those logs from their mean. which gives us 40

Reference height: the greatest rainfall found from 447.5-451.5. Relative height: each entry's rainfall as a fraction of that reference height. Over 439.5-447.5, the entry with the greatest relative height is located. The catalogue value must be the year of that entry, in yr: 447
